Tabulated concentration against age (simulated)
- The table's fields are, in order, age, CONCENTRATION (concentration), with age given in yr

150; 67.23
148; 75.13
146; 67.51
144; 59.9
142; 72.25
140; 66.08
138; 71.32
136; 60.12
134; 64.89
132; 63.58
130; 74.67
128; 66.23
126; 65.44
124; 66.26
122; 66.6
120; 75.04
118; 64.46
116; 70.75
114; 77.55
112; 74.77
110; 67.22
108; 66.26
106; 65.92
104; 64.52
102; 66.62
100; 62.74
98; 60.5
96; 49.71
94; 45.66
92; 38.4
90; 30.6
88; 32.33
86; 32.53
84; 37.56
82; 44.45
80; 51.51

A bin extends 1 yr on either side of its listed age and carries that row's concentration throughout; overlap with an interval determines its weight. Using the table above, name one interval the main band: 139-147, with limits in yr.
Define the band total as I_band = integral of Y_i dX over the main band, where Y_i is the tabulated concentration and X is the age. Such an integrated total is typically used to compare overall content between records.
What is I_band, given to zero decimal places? 531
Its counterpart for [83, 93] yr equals 343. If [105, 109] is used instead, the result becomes 264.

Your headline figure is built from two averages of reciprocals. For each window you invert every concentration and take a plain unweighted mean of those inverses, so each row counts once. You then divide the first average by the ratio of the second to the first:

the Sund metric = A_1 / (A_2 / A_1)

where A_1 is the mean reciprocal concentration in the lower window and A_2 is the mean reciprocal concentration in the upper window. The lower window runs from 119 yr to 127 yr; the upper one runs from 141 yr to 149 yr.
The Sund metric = 0.015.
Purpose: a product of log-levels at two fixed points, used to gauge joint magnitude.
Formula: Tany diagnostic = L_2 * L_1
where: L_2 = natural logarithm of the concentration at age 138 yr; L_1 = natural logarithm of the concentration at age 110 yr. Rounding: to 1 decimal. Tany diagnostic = 18.0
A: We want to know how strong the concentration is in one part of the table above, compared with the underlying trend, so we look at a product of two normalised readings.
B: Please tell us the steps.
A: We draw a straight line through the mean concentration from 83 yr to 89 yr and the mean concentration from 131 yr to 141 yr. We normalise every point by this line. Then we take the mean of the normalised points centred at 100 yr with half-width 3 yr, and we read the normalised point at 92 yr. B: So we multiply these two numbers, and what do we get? 1.50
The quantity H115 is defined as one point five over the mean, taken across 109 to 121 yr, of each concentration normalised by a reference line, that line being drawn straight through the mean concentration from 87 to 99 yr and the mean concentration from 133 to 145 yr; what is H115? 1.13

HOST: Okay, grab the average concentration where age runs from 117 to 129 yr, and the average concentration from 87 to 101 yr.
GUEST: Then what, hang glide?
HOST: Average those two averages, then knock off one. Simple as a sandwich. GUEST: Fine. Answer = 56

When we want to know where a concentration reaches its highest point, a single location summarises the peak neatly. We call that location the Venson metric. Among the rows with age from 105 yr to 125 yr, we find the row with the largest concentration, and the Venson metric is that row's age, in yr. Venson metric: 114 yr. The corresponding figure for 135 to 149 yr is 148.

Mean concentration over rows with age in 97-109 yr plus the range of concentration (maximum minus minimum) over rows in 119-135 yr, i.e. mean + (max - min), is 76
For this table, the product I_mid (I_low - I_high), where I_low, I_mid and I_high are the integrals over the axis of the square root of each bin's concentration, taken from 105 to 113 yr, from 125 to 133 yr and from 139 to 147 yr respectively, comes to 68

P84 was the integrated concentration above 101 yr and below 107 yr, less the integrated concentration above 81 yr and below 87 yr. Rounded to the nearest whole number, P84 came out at 165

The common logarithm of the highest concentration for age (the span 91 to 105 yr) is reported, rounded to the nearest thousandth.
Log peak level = 1.824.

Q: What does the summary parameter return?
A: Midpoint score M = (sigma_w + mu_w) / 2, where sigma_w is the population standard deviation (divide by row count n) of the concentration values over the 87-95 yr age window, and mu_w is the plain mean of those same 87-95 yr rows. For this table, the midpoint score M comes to 21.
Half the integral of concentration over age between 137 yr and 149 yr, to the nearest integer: 412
